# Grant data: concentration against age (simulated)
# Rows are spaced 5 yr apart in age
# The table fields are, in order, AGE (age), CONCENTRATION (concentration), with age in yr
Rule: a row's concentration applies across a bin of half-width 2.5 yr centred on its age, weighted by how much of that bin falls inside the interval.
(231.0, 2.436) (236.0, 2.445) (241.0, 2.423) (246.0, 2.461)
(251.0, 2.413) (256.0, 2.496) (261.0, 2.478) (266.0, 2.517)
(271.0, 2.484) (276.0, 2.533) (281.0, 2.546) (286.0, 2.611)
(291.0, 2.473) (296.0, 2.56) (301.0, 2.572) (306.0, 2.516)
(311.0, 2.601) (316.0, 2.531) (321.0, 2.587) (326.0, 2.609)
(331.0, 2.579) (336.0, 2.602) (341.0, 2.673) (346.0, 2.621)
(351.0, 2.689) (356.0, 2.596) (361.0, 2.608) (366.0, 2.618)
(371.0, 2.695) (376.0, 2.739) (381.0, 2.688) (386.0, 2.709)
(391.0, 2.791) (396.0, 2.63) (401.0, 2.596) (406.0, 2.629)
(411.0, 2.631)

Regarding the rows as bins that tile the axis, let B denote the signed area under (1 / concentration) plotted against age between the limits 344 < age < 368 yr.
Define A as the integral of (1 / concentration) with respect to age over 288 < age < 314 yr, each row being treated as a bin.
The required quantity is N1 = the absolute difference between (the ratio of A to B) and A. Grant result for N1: 9.10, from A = 10.2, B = 9.1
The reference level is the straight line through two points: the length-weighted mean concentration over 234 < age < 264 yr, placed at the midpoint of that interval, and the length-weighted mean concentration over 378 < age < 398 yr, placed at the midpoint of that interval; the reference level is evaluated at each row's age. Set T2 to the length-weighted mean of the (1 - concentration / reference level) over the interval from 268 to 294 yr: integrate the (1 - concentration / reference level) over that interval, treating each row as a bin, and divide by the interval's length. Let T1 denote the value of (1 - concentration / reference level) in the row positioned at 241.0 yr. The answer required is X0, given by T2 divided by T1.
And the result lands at -1.0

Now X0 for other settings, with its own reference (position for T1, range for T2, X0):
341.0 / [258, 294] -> 0.4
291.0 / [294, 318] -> 0.0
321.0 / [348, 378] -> -3.2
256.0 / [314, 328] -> -0.3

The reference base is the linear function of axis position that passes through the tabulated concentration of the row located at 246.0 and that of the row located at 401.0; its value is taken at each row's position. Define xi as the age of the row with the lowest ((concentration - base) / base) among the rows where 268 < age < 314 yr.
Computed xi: 291.0 yr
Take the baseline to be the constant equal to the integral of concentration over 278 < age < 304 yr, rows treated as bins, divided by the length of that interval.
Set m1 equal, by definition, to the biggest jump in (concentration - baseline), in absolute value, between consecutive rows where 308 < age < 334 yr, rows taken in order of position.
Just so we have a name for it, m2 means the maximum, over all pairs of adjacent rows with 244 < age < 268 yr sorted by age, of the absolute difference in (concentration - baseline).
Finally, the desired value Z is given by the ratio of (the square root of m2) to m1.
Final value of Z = 4.1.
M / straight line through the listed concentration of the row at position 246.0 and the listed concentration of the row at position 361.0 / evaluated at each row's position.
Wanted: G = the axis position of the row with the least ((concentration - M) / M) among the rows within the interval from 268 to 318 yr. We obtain 291.0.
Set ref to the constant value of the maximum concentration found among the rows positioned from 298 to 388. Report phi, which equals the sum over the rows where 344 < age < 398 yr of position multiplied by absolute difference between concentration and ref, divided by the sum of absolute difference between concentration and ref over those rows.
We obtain 367.1 yr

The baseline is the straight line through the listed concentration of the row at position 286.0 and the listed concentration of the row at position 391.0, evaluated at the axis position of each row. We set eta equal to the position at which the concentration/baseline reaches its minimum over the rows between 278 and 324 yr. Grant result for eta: 291.0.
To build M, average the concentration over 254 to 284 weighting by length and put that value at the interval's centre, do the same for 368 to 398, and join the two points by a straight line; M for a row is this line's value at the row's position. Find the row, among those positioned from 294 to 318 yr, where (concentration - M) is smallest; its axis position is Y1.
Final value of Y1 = 316.0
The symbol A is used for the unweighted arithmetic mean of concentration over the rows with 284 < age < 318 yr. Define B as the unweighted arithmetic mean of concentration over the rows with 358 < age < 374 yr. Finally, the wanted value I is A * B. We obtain 6.74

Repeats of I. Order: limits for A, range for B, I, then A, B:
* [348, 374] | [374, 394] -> 7.22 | 2.64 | 2.73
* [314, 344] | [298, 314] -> 6.66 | 2.60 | 2.56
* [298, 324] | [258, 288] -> 6.48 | 2.56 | 2.53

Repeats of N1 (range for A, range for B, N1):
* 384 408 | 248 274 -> 8.13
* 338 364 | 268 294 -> 8.90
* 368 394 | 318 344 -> 8.60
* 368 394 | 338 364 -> 8.59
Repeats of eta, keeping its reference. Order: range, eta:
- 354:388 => 356.0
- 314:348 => 316.0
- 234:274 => 251.0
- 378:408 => 401.0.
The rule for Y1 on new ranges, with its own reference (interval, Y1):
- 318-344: 331.0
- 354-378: 356.0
